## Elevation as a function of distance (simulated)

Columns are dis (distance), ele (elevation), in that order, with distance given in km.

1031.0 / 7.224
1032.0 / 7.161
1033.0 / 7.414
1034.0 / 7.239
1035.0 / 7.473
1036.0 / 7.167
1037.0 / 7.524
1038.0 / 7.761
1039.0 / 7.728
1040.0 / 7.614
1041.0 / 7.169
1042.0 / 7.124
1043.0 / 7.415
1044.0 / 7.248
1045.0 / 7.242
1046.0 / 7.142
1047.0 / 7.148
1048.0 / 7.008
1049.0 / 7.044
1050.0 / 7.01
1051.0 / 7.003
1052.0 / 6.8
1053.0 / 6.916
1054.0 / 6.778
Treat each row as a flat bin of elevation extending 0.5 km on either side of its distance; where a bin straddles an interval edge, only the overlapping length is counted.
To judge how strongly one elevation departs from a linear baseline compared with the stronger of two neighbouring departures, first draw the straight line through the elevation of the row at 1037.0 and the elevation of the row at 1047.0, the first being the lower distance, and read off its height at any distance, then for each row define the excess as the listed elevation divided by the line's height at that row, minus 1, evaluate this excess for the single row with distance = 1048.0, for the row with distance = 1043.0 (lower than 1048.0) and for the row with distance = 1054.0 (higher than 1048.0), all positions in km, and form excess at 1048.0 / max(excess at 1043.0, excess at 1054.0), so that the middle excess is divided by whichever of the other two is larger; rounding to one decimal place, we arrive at -0.9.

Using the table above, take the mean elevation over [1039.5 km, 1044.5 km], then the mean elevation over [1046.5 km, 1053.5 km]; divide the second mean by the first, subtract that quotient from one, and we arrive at 0.044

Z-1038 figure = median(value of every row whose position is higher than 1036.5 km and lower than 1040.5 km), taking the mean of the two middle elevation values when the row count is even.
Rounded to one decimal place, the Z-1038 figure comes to 7.7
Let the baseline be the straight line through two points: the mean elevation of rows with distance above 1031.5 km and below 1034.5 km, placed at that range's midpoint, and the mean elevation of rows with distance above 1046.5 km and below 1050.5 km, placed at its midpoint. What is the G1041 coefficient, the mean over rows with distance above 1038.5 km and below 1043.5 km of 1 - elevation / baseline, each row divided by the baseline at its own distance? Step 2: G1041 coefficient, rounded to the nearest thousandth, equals -0.035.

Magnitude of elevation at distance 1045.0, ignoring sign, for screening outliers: 7.24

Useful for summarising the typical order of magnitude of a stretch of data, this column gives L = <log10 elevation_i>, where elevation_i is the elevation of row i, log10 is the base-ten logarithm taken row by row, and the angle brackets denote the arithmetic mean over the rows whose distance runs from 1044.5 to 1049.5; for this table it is 0.852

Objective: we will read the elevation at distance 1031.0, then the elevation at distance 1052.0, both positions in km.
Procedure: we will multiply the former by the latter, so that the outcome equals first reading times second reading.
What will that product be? 49.1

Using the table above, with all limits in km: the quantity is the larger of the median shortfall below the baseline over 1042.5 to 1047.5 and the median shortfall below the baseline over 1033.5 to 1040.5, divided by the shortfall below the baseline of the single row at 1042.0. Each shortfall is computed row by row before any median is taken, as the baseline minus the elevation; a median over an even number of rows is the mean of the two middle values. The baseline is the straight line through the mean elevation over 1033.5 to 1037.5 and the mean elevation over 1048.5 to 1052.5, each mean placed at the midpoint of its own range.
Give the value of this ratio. -2.0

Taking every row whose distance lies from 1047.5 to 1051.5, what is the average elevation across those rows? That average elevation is 7.02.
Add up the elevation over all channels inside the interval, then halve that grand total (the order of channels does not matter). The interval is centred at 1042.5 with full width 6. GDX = 21.9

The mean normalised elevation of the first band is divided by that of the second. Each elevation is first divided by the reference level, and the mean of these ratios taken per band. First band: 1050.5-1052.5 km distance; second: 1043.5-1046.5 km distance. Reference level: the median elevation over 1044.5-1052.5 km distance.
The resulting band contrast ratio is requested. 0.957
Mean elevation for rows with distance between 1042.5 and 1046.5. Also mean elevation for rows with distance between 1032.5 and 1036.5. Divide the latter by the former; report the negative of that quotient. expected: -1.01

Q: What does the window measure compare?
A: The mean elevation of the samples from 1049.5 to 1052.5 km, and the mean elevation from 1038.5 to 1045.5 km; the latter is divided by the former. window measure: 1.06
